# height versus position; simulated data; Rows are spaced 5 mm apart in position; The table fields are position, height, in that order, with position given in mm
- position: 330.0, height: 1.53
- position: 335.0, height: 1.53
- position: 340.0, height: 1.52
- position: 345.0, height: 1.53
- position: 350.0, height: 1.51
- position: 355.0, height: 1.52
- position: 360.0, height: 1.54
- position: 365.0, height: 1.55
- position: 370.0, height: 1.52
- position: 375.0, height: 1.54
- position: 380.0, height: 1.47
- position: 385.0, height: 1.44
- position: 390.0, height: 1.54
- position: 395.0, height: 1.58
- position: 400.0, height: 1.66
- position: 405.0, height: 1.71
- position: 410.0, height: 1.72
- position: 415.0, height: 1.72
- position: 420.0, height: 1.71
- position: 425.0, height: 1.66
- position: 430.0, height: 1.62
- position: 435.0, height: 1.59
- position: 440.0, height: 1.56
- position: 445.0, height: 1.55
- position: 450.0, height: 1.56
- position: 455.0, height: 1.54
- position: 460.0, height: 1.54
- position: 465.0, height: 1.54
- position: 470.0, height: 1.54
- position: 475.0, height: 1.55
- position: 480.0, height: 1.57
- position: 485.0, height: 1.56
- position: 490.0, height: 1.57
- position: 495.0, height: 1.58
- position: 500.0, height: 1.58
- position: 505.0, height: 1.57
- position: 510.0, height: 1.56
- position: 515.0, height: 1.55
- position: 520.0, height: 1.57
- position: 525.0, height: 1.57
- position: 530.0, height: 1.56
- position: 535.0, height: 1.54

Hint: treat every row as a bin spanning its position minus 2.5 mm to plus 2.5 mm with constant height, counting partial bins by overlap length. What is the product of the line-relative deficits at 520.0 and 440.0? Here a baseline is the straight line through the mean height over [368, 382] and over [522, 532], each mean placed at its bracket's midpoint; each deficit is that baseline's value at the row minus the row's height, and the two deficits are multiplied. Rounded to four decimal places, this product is 0.0002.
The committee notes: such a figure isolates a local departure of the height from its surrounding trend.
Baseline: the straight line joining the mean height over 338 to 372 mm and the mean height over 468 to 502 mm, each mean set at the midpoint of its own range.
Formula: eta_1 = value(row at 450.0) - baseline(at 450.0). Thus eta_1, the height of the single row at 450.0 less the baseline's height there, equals 0.01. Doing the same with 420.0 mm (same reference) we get 0.16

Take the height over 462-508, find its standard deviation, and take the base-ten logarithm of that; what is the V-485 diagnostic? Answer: -1.8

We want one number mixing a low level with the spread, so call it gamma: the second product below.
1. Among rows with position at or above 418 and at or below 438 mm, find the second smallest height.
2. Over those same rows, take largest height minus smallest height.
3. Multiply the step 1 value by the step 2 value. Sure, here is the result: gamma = 0.19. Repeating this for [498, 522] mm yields 0.05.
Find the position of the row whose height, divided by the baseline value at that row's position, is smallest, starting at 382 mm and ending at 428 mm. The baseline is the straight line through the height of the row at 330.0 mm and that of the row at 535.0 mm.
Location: 385.0 mm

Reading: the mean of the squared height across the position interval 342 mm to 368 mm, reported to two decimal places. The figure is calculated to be 2.34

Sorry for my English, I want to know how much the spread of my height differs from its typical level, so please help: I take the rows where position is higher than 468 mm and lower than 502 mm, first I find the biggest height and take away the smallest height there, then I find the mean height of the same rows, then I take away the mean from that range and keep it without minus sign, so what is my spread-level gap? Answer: 1.52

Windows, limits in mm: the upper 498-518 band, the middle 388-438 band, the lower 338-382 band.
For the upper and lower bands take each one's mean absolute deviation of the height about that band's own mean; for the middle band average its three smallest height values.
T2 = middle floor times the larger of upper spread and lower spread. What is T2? 0.025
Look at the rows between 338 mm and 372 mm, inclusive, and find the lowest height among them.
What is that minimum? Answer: 1.51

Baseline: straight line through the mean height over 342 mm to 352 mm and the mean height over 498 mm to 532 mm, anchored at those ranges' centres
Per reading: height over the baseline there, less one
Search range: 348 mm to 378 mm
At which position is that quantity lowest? 350.0 mm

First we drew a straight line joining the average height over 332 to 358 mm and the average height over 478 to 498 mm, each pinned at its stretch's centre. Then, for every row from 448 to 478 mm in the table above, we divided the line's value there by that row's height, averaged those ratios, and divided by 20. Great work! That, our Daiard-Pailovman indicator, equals 0.0505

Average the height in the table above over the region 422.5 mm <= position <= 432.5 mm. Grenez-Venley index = 1.64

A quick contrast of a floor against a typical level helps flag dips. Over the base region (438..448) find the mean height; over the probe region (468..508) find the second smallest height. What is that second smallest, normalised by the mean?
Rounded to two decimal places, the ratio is 1.00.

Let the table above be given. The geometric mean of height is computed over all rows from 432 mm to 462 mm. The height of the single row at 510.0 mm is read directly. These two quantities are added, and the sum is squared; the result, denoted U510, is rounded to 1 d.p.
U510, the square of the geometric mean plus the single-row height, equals 9.7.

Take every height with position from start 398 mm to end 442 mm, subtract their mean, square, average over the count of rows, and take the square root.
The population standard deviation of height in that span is 0.056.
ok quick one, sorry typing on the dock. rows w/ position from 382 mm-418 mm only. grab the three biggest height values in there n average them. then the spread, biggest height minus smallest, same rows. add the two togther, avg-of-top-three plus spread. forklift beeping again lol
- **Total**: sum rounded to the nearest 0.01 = 2.00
